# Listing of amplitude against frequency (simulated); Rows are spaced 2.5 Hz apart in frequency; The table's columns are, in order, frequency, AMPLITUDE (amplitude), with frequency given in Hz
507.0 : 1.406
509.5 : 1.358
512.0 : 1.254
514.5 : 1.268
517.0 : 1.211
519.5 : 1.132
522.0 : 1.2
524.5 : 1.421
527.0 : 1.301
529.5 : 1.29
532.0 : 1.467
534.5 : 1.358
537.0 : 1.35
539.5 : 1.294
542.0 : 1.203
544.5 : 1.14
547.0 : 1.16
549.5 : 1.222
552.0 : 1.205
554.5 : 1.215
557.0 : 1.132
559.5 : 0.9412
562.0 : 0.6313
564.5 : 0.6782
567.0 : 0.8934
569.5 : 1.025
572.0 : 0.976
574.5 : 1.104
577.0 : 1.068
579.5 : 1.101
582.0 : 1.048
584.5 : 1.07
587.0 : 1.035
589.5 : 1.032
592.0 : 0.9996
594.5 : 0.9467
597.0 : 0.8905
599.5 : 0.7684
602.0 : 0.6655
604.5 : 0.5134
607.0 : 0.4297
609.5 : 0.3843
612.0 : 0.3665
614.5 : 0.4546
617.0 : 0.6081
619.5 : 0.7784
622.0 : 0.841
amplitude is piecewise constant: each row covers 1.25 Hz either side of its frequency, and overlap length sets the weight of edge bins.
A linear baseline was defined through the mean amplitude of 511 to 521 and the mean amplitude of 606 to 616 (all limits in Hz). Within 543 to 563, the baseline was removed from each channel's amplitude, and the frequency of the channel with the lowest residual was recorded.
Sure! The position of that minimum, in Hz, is 562.0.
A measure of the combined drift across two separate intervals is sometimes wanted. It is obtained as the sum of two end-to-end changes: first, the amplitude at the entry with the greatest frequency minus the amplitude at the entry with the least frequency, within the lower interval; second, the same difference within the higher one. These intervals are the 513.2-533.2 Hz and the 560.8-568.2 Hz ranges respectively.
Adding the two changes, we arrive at 0.46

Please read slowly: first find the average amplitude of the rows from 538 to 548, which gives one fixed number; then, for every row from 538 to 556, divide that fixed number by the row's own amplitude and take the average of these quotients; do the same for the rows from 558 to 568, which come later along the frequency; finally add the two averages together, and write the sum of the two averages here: 2.57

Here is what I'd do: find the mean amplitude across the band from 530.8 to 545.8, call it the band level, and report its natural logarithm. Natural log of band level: 0.26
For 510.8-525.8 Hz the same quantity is 0.22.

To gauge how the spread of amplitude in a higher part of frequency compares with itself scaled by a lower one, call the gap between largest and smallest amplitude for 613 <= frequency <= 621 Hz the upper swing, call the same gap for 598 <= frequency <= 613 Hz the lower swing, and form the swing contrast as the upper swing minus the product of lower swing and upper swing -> 0.19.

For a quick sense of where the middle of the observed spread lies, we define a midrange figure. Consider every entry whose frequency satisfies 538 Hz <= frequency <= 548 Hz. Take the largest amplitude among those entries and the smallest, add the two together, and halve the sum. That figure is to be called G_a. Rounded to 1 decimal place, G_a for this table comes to 1.2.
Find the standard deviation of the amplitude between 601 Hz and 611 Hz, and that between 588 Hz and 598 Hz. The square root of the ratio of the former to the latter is 1.4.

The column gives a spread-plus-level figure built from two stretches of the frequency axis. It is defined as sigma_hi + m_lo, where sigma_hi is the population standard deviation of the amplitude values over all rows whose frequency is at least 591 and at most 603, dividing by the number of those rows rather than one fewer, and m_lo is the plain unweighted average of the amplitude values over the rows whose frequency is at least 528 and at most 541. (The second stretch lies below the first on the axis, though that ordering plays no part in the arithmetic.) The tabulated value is 1.47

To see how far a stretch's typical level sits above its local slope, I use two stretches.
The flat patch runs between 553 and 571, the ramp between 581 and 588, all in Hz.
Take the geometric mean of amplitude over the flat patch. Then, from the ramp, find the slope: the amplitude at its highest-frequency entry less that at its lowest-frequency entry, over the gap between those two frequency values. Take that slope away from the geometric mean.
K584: 0.91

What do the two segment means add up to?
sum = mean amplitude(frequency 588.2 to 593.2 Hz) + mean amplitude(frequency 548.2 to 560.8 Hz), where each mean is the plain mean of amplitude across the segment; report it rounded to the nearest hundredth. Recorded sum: 2.16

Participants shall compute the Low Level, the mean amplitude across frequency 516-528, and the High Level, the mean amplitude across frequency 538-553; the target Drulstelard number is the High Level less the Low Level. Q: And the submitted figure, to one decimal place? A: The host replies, 0.0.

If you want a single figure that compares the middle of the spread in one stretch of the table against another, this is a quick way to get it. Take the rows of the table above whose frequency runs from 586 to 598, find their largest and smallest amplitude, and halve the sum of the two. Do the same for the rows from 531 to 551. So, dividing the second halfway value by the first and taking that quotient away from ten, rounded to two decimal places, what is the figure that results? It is 8.65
